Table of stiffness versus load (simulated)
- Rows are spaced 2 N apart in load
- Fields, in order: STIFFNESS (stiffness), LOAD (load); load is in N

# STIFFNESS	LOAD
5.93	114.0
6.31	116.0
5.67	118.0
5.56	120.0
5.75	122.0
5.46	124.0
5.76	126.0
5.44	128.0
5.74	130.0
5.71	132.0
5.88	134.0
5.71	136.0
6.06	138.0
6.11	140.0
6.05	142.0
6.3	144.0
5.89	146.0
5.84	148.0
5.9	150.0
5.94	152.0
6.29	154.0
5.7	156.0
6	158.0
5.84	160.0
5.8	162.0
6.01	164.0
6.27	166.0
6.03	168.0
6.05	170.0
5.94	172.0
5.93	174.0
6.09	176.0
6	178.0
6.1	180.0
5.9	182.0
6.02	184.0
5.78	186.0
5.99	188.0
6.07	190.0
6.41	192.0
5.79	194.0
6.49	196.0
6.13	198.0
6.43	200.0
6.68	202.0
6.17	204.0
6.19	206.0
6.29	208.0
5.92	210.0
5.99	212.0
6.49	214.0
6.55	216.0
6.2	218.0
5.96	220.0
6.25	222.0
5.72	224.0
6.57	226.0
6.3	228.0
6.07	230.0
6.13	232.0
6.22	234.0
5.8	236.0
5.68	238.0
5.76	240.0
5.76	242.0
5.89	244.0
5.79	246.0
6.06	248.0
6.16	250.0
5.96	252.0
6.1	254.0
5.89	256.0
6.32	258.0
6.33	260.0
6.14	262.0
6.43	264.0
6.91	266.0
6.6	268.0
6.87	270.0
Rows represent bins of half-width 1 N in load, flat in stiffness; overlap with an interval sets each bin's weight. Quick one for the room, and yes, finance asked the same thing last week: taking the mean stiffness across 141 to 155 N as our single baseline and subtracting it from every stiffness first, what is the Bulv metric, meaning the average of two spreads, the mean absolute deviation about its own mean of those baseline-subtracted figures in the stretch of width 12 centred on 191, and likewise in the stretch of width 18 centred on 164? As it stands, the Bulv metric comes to 0.18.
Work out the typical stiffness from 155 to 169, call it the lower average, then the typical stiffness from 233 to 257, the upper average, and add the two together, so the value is 11.9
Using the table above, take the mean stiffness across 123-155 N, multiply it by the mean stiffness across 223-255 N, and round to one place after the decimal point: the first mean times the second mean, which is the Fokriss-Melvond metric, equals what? 35.3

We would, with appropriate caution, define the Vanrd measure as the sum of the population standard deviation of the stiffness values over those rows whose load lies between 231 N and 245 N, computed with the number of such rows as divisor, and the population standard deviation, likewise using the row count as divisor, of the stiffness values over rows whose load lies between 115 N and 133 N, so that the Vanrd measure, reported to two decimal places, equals 0.43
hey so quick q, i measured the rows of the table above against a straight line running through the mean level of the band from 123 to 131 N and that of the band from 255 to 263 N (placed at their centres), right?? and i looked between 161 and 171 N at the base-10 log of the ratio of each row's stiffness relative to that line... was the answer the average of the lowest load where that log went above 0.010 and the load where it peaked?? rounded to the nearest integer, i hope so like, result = 165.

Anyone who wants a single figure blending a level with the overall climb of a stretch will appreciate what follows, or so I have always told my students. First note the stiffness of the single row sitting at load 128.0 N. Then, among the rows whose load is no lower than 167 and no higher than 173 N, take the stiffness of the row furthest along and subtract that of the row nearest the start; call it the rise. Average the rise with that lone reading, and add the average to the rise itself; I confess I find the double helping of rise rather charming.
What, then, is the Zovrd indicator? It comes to 2.6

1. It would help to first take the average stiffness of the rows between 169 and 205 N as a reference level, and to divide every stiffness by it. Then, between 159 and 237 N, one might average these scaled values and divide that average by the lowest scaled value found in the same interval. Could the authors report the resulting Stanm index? 1.069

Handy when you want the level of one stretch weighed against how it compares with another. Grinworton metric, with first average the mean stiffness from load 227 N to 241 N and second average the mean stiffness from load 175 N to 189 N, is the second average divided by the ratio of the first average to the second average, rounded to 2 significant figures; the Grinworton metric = 6.0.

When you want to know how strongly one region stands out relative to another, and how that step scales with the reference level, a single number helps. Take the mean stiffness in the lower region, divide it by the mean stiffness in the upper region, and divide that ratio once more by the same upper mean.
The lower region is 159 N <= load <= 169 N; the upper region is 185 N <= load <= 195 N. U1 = 0.166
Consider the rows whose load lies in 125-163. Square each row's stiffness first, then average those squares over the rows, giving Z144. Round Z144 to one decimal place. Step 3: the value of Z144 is 34.8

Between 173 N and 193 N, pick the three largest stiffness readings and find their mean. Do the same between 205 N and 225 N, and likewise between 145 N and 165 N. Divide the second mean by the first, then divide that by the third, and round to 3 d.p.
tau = 0.170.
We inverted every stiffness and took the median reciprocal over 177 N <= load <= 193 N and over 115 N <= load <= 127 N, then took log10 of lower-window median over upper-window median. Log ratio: 0.022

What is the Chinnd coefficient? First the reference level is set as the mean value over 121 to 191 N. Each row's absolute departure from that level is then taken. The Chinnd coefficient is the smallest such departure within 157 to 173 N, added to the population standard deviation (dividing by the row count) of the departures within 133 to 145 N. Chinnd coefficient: 0.118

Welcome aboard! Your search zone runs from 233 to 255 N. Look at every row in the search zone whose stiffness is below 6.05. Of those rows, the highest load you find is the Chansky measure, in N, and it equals 252.0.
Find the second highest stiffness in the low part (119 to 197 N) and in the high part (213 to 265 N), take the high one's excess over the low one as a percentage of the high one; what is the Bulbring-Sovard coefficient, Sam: 2.1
